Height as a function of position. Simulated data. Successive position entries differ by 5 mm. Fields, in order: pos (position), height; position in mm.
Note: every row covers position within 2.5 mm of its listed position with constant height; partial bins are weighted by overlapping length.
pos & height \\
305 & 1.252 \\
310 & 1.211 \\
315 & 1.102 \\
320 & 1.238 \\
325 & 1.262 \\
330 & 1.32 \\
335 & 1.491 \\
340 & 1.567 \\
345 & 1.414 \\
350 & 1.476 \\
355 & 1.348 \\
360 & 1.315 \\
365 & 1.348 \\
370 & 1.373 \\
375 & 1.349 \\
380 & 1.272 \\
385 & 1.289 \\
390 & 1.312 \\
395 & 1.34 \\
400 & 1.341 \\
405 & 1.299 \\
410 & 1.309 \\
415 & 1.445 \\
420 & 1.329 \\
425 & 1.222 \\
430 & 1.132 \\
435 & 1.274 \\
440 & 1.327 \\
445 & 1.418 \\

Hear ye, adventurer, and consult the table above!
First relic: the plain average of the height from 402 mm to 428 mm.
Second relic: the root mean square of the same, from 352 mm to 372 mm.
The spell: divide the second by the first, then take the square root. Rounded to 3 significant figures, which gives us 1.01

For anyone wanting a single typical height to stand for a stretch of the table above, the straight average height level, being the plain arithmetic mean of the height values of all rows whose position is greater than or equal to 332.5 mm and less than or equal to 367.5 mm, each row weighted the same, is 1.42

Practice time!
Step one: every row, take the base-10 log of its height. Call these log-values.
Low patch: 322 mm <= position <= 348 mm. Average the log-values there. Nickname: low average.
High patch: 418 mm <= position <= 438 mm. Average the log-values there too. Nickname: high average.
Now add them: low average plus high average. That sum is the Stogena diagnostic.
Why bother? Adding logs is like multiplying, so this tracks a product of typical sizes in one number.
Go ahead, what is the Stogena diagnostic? 0.24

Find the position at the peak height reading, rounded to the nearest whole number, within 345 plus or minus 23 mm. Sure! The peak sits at 340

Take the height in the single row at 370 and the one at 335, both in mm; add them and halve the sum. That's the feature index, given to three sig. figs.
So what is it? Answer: 1.43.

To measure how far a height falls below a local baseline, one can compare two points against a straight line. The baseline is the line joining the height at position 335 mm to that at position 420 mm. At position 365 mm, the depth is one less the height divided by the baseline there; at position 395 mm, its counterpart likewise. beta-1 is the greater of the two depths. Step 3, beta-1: 0.060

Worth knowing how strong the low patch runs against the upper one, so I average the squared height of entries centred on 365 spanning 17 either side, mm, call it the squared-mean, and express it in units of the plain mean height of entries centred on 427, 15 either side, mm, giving 1.43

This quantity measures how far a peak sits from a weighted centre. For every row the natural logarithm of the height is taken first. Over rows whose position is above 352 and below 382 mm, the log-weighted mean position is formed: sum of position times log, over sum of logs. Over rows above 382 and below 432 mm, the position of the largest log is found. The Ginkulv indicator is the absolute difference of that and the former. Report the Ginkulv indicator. 47.8 mm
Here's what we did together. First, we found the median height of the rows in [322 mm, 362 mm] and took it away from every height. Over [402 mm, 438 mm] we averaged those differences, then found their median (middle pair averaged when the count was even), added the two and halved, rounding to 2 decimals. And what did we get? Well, -0.09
